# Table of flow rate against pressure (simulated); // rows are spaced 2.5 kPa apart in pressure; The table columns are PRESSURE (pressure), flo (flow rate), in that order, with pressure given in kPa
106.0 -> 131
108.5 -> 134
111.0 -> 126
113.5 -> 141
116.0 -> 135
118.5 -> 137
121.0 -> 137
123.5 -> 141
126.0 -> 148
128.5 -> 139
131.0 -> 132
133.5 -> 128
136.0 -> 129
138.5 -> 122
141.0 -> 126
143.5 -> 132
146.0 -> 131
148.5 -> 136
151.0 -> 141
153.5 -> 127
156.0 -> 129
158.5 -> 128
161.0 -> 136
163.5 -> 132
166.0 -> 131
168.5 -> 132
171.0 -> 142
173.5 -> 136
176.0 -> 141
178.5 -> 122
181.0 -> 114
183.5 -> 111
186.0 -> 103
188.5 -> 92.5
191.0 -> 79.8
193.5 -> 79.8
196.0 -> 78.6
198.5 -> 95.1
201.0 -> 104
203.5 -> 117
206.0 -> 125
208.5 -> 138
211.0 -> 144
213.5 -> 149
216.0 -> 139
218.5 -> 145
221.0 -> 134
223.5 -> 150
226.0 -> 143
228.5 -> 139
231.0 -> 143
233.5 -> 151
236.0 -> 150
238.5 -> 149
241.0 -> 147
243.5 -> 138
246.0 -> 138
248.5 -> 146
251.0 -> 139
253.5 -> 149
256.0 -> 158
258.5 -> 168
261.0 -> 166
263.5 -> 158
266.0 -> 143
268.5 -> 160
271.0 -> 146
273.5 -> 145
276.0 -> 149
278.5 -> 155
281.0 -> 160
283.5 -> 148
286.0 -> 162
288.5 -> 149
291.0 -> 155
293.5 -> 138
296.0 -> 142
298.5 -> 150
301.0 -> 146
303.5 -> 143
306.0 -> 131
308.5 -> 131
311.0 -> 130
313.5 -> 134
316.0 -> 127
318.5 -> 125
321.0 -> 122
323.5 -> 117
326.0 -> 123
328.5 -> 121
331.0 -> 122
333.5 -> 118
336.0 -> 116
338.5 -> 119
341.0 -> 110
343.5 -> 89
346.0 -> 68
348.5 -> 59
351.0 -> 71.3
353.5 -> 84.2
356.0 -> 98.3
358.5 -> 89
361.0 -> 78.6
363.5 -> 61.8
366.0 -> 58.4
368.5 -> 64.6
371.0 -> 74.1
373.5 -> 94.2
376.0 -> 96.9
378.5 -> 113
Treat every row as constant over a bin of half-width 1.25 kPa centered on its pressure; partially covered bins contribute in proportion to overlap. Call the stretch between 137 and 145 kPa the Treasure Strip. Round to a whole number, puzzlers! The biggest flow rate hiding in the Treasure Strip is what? 132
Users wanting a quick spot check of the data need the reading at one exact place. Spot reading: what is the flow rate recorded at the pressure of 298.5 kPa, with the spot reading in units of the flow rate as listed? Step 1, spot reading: 150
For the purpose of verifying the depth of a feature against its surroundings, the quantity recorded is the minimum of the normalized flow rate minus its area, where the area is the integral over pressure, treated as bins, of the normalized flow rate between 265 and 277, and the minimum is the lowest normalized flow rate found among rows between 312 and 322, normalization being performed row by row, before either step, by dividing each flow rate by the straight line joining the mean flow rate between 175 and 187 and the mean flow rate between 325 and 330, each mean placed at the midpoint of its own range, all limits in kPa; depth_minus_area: -14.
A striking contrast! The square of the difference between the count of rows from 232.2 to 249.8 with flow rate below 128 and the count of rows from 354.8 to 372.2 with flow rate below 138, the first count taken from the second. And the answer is 49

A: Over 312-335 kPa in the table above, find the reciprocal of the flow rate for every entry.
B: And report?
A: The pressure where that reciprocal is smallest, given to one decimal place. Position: 313.5 kPa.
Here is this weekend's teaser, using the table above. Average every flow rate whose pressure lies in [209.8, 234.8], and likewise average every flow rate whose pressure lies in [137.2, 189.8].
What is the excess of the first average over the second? 17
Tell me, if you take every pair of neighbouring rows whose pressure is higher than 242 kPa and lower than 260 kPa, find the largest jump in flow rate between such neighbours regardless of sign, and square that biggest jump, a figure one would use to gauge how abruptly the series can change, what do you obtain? 100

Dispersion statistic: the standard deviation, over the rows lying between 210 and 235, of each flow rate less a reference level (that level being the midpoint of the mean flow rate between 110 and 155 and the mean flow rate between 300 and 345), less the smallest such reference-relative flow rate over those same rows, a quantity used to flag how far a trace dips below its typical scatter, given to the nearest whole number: 0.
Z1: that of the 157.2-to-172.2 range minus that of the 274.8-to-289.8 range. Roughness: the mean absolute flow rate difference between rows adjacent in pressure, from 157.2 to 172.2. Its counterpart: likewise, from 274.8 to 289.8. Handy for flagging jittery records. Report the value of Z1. -5.2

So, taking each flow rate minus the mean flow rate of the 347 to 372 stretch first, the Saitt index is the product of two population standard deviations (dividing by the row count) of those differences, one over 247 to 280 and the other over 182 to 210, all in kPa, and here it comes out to 162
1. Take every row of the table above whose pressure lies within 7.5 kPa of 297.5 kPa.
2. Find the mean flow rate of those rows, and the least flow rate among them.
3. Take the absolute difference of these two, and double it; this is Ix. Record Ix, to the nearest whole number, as 15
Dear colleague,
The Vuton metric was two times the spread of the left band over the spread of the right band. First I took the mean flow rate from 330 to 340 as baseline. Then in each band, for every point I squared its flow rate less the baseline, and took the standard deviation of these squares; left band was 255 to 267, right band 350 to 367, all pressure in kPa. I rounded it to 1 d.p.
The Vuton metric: 1.2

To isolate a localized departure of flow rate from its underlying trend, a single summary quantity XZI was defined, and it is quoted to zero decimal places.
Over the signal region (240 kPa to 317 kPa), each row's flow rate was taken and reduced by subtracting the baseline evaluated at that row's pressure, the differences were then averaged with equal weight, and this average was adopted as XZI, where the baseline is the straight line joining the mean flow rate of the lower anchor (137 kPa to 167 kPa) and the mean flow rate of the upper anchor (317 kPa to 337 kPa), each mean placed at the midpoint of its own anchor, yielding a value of 23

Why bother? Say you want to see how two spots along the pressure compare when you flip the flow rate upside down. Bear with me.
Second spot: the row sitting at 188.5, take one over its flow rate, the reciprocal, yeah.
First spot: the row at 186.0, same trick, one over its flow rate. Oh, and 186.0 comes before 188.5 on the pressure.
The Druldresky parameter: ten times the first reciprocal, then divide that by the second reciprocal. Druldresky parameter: 9.0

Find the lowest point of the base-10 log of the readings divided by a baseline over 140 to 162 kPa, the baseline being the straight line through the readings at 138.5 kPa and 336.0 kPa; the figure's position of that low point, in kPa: 141.0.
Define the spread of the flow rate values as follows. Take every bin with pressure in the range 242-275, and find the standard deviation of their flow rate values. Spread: 10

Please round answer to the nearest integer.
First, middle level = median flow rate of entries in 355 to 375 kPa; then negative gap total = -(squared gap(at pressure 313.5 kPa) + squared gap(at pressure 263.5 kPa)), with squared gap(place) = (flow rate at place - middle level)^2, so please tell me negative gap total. -9990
